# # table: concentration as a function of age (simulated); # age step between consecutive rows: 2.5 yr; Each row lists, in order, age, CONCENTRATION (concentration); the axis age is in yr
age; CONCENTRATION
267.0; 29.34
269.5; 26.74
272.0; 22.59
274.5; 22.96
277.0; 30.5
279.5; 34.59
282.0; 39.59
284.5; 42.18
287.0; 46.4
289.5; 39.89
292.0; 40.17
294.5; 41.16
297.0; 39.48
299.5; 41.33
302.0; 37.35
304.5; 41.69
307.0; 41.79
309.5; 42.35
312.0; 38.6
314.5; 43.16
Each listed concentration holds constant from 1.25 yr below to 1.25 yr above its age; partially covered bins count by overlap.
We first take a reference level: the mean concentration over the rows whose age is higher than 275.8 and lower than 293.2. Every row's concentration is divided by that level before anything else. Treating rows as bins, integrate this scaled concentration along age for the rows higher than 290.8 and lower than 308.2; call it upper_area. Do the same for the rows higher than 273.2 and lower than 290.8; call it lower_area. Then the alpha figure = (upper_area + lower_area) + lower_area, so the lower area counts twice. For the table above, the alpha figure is 51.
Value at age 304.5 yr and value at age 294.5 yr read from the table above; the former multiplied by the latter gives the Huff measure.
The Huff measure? 1716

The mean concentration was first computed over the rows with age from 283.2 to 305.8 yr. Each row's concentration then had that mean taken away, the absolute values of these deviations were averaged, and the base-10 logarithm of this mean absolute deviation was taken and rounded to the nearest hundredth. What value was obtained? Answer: 0.22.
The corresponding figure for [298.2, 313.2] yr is 0.23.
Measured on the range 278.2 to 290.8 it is 0.48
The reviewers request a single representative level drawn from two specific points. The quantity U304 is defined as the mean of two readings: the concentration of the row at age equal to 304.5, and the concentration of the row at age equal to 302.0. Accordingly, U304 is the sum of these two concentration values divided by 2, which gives 39.5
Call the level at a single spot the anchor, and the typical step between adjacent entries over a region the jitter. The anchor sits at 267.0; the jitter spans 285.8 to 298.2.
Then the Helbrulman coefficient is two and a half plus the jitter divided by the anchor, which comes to 2.58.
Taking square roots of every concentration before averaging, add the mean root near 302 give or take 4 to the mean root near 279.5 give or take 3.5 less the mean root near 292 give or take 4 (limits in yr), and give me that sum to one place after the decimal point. 5.9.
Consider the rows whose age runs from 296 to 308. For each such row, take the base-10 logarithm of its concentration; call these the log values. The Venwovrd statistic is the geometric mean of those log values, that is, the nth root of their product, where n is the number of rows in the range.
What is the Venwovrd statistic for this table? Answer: 1.61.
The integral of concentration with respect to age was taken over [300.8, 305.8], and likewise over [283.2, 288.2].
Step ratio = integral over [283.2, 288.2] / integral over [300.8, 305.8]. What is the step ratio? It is 1.12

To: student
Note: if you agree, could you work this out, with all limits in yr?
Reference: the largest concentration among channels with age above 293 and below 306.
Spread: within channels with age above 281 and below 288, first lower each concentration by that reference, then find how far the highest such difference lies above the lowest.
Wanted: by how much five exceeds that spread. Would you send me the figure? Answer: -1.8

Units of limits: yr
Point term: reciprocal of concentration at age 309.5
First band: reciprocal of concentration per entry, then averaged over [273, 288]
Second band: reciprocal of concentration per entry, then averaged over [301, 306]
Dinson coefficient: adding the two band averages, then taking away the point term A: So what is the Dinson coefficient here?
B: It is 0.031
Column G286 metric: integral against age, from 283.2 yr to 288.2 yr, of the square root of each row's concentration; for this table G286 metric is 33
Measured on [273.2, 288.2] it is 89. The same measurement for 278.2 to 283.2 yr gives 30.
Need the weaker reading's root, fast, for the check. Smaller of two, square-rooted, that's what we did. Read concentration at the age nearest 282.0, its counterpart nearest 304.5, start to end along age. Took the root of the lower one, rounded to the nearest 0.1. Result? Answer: 6.3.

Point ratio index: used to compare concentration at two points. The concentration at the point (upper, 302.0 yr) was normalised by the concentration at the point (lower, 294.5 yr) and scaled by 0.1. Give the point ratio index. 0.091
